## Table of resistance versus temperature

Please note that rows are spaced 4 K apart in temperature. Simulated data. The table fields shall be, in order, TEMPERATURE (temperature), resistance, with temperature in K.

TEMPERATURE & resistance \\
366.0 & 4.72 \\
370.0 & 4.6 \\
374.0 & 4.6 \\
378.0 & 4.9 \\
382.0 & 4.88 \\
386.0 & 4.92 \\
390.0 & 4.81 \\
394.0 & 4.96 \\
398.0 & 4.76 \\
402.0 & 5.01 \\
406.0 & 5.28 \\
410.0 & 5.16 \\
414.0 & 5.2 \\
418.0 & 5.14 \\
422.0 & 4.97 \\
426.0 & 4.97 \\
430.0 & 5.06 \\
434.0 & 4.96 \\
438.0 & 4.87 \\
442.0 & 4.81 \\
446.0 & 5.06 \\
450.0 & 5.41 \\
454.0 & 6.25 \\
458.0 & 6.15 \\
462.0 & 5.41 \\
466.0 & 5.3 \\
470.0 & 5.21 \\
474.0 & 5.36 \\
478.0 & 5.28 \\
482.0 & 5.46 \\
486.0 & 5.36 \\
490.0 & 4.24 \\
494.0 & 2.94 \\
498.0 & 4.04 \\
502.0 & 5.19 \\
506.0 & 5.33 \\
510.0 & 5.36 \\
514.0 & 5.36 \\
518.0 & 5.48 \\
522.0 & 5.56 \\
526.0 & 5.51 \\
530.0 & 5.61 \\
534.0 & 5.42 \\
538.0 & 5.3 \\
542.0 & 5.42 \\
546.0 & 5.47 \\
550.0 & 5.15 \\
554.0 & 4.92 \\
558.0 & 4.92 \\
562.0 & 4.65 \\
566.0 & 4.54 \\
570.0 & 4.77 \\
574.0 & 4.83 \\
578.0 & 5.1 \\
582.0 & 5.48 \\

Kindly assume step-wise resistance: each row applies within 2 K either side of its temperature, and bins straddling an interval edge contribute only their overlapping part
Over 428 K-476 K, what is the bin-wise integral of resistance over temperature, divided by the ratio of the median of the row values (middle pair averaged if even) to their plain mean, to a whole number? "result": 259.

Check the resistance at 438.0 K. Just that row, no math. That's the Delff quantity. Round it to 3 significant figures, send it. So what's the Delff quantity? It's 4.87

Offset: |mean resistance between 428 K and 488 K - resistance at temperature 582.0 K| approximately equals 0.15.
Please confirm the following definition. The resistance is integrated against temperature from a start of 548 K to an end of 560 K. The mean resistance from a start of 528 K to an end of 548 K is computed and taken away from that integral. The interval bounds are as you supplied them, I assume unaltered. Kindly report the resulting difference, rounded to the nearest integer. 55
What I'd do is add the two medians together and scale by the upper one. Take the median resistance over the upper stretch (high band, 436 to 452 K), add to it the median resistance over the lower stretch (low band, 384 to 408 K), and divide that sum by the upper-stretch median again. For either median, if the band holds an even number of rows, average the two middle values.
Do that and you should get 1.99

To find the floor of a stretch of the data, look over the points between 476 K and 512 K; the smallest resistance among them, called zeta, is 2.94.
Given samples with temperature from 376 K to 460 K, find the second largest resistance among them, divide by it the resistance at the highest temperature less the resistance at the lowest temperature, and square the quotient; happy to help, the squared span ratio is 0.041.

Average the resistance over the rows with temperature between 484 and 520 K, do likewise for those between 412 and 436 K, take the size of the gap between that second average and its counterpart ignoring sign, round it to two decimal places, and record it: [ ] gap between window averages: 0.24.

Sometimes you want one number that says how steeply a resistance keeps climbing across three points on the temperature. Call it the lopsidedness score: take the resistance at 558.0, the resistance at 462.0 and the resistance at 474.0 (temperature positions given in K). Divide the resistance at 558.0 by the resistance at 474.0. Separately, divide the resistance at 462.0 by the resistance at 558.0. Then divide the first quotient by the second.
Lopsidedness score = 0.83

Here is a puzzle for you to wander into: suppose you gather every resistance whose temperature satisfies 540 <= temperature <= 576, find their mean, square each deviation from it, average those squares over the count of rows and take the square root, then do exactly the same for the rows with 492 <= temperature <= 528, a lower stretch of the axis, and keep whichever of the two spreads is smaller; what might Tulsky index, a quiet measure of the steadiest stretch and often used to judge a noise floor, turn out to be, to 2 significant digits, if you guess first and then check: 0.30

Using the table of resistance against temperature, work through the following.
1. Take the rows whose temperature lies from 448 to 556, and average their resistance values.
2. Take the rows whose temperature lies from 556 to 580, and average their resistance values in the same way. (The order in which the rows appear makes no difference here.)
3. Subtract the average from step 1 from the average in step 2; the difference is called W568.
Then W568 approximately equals -0.44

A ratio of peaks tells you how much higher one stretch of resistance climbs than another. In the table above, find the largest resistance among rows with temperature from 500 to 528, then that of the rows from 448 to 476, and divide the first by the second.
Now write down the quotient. 0.89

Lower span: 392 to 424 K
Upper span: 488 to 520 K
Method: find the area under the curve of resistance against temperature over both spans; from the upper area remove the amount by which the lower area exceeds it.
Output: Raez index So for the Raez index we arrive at 142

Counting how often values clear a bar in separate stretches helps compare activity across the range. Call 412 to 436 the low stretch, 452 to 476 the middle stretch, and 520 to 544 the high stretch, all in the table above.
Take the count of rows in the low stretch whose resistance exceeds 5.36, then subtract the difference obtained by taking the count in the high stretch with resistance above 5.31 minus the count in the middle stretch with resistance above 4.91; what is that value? 1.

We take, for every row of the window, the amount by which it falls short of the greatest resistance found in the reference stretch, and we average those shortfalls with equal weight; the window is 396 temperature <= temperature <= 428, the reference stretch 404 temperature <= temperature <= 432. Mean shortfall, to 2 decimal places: 0.22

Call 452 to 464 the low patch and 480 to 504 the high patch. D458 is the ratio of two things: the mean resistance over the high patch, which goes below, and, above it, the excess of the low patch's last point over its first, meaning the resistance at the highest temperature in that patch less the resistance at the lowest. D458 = -0.19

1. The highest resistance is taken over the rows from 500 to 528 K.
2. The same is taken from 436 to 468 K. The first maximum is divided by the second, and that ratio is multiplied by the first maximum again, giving 4.9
